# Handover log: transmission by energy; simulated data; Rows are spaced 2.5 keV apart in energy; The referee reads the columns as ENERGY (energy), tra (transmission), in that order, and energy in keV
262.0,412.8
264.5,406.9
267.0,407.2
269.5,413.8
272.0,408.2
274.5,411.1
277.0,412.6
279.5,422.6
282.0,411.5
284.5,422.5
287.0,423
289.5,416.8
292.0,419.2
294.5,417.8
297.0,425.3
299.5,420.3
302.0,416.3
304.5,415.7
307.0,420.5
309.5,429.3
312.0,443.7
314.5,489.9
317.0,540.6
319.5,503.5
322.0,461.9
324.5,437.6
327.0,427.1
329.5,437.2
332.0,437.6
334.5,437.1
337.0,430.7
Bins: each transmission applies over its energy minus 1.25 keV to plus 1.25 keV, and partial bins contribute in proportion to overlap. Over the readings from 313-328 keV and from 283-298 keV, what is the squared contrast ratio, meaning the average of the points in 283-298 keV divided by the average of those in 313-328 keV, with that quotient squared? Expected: 0.78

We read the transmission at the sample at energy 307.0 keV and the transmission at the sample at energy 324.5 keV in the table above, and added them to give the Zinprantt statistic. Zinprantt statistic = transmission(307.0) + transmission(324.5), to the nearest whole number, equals 858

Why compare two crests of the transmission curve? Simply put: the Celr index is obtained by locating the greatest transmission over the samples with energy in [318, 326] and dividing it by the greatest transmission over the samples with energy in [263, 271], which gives 1.22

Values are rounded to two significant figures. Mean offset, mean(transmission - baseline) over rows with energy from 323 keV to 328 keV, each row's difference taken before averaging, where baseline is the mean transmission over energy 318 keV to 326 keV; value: -35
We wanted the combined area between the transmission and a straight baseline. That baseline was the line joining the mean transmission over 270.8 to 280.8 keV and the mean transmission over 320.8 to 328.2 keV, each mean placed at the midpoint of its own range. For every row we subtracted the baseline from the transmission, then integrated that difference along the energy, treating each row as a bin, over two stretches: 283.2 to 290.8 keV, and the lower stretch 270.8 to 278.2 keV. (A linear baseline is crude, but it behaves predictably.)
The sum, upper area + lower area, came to -13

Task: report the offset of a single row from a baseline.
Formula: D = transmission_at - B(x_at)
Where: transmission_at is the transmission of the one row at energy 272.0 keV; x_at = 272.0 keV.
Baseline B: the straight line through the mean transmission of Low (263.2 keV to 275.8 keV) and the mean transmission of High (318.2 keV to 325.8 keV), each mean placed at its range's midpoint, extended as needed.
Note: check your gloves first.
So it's -4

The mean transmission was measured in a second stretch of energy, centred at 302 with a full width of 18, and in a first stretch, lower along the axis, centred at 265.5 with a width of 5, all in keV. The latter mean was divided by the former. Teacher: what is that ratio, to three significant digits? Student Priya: 0.967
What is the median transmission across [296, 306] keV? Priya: 418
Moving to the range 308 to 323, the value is 476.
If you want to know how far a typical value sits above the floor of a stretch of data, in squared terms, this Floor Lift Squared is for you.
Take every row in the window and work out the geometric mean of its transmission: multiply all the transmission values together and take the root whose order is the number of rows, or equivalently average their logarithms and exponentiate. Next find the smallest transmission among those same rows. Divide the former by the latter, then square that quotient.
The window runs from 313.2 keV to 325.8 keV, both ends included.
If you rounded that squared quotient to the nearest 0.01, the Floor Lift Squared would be 1.23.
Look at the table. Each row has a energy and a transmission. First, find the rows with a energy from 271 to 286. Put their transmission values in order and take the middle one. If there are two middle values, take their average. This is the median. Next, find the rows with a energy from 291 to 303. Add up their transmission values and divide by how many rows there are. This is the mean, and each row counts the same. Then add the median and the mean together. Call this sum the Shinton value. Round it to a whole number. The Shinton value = 832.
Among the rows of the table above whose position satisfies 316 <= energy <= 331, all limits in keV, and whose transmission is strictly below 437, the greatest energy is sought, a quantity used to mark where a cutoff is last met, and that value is 327.0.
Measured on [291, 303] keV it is 302.0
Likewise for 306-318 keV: 309.5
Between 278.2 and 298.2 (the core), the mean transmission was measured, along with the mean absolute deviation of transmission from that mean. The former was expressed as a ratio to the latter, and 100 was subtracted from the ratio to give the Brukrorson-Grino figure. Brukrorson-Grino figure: 20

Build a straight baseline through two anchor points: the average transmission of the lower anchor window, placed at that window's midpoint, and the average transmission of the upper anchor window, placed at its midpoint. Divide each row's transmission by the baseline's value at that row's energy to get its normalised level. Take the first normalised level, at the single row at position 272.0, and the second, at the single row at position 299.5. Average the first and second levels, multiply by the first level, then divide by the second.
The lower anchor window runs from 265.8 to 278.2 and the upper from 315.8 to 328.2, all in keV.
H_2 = 1.02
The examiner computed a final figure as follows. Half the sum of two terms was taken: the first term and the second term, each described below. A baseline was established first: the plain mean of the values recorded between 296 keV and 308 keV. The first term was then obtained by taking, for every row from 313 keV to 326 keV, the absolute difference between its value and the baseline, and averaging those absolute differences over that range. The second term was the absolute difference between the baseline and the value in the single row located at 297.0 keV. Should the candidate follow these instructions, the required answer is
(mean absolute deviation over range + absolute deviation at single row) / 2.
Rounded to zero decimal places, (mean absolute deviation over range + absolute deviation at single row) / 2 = 36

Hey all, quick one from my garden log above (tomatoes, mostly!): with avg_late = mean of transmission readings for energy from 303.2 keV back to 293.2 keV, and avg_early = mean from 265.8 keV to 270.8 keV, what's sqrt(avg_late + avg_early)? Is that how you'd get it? 28.8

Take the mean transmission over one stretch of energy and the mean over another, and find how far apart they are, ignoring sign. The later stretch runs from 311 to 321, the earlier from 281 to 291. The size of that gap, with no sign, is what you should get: 76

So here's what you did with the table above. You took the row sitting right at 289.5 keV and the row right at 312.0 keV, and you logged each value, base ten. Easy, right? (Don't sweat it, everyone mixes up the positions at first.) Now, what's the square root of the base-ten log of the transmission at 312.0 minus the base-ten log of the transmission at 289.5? 0.165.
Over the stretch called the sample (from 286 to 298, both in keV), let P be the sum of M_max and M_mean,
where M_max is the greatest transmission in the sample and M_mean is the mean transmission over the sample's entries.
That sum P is 846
